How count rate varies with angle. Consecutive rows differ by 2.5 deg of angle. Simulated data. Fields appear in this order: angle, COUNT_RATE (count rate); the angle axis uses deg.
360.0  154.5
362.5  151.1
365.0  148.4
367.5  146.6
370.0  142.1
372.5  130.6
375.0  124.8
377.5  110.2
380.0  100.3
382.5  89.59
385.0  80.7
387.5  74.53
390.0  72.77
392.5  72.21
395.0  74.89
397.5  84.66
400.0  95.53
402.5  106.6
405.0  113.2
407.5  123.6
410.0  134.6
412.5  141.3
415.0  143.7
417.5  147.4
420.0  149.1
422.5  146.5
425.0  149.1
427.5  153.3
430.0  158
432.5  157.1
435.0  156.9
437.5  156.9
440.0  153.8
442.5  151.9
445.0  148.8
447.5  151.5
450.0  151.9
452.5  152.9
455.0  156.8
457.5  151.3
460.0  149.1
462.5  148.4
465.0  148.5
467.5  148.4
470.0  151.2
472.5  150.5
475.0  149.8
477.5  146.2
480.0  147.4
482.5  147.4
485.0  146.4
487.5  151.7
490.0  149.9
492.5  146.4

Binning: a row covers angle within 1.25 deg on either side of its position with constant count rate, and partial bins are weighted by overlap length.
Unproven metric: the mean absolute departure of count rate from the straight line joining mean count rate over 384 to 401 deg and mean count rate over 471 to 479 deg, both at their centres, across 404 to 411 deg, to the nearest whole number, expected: 32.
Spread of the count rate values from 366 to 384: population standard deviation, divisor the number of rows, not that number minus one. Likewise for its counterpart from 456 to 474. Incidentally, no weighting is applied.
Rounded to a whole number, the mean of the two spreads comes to 11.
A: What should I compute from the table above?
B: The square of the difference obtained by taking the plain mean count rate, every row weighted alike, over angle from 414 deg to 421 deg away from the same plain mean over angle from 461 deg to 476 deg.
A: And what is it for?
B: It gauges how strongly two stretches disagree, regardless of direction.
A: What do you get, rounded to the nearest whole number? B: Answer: 7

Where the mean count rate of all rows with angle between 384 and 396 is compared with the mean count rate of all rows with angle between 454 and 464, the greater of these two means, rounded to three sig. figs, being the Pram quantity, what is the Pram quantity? 151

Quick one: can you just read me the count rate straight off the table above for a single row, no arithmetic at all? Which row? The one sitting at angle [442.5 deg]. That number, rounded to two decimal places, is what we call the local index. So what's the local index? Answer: 151.90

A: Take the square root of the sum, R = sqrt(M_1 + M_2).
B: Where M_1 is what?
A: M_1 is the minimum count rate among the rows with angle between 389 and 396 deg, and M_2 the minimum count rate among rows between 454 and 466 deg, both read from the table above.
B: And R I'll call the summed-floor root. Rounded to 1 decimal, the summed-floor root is 14.9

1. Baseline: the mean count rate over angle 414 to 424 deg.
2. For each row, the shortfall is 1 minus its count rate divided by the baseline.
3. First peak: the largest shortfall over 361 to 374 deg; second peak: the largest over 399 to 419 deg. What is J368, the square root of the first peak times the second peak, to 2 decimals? 0.20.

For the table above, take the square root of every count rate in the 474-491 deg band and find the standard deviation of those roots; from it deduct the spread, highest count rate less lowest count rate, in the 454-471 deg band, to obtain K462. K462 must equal -8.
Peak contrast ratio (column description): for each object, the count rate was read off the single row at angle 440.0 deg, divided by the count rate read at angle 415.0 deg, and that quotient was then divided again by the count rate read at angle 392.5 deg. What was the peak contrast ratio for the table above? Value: 0.0148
